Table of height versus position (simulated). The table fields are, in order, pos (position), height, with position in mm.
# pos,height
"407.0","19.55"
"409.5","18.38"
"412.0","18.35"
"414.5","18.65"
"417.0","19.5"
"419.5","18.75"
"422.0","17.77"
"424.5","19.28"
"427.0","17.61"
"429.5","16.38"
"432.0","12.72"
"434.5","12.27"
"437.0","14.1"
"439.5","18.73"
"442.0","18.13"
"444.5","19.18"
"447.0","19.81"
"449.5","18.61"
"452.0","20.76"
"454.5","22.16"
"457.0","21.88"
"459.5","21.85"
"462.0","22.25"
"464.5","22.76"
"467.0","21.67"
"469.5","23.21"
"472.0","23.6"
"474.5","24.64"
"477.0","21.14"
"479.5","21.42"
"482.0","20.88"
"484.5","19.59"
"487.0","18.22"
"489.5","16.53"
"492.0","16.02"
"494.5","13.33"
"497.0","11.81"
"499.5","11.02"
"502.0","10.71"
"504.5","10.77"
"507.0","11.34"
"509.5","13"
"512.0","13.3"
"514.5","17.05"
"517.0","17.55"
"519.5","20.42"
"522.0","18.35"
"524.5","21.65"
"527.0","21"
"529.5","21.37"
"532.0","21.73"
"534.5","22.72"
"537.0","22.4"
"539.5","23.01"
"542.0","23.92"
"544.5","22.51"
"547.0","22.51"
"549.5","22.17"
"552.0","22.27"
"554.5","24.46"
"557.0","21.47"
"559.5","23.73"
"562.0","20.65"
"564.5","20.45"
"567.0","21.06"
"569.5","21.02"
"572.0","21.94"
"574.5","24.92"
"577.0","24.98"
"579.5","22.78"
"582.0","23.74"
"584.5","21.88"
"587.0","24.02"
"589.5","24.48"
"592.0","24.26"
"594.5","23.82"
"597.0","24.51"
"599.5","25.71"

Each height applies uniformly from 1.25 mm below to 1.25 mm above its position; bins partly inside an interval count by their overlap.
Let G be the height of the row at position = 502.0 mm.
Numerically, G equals 10.71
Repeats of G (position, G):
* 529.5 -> 21.37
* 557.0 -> 21.47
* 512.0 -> 13.3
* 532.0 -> 21.73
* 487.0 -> 18.22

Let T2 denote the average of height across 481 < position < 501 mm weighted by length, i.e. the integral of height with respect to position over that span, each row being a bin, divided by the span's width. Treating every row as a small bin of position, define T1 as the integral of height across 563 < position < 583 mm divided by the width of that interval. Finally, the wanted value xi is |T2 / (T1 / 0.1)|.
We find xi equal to 0.07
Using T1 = 22.6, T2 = 16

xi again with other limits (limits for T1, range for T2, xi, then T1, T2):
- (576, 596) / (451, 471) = 0.09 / 23.7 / 22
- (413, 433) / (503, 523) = 0.09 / 17.7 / 15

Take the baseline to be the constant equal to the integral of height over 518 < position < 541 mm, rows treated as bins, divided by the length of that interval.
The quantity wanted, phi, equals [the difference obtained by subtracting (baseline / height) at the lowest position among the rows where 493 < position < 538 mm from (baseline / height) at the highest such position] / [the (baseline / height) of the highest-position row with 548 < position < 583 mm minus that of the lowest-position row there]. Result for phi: 10.2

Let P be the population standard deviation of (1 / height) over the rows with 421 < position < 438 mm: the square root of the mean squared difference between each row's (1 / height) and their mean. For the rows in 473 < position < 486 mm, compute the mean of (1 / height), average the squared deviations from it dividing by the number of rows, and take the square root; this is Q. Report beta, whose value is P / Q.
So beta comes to 3.2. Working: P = 0.011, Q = 0.0034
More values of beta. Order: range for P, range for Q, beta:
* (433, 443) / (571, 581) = 4.8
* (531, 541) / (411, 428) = 0.5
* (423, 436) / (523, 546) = 6.9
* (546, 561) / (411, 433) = 0.2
